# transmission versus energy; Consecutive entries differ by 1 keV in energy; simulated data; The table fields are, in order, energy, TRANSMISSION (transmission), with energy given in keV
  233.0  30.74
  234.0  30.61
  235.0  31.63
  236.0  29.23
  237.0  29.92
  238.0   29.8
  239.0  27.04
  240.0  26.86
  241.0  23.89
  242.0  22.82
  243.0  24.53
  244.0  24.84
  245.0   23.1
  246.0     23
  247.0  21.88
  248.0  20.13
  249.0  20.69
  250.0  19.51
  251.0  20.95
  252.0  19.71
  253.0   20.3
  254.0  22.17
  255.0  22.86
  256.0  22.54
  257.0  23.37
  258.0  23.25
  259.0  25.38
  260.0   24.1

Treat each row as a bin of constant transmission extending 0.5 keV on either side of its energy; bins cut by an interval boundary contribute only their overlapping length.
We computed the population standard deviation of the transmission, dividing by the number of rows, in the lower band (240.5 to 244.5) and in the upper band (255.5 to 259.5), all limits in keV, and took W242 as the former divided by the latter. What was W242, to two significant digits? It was 0.73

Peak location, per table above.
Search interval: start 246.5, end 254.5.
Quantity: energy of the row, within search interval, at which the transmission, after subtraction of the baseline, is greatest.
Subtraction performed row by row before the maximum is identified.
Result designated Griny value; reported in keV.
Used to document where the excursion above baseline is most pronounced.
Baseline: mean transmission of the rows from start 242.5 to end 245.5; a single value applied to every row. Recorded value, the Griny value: 254.0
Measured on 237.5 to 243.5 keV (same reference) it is 238.0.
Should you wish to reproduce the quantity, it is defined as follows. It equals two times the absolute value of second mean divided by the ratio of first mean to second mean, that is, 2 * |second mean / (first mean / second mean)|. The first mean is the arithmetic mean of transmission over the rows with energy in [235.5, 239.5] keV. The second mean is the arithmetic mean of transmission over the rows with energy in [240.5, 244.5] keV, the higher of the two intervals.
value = 40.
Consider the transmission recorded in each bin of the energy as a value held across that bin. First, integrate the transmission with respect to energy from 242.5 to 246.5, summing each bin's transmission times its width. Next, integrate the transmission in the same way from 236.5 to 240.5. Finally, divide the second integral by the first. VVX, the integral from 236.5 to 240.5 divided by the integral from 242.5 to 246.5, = 1.19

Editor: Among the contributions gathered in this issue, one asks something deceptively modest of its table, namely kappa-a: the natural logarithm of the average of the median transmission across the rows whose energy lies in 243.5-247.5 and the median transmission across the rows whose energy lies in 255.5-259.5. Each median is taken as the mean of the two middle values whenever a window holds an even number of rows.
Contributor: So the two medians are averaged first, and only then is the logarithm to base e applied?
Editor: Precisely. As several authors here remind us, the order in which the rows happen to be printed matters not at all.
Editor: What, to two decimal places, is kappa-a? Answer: 3.14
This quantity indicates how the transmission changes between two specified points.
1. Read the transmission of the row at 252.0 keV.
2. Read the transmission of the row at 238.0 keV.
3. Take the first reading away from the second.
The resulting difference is 10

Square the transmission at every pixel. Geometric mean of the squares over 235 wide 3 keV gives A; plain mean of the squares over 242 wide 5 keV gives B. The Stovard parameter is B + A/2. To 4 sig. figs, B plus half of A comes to 1071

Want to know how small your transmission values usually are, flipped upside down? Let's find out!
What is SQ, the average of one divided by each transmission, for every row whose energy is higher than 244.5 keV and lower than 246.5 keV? 0.043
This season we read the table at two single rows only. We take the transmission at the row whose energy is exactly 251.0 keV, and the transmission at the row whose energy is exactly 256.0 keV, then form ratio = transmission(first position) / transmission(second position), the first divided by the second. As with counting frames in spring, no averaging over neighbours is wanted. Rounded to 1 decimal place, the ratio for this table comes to 0.9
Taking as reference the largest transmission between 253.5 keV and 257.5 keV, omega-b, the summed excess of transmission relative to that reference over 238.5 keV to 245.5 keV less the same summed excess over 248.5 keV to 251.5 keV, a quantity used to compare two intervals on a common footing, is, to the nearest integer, 18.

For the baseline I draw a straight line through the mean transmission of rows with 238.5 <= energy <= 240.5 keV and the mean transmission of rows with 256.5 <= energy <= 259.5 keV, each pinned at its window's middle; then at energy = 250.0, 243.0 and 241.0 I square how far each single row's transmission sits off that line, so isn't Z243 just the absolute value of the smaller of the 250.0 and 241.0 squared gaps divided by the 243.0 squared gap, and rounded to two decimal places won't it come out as 2.30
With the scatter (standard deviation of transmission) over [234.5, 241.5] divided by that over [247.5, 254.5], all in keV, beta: 2.88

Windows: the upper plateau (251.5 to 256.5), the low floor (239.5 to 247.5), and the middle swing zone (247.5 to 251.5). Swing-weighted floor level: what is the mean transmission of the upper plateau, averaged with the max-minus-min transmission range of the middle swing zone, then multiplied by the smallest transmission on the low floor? 251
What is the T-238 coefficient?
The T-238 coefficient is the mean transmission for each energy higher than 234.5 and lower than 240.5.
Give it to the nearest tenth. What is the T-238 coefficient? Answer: 29.1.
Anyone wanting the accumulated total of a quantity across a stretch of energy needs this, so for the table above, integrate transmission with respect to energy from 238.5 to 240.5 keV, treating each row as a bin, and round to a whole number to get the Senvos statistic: 54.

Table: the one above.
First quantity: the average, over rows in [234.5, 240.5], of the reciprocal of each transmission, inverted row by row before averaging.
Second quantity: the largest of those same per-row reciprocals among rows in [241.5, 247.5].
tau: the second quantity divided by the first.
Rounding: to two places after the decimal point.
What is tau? 1.32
